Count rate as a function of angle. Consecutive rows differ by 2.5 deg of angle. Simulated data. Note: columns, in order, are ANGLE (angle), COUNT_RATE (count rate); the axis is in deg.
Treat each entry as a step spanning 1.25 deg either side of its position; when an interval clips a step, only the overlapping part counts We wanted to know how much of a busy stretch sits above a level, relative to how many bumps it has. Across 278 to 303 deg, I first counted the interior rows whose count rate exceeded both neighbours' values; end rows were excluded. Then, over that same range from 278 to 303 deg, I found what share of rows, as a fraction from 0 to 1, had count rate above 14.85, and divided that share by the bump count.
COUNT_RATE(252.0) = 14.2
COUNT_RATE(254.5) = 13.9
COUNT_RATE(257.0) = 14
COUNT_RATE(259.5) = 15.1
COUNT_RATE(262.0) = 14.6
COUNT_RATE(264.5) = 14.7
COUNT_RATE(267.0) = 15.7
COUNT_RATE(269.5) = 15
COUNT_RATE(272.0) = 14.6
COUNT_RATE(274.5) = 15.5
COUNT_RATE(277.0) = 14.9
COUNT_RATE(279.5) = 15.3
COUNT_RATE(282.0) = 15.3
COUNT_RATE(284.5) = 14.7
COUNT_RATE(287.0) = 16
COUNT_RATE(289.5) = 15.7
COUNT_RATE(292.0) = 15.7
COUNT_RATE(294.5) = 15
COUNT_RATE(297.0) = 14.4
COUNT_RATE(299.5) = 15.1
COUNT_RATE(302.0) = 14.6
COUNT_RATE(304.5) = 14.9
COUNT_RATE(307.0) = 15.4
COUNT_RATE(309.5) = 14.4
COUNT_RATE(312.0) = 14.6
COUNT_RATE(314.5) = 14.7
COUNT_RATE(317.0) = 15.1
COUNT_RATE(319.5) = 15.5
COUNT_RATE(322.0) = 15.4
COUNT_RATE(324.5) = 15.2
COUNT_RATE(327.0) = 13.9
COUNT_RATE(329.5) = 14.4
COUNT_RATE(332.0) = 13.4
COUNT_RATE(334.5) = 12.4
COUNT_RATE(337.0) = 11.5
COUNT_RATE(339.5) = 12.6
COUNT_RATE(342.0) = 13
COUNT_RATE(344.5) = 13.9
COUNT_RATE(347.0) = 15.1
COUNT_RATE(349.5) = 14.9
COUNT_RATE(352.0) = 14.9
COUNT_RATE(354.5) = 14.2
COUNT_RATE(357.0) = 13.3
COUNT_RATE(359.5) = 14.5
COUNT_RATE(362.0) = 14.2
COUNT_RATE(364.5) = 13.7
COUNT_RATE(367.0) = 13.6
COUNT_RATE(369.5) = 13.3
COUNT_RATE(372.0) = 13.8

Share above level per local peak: 0.35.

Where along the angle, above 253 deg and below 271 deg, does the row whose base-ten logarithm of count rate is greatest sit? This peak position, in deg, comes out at 267.0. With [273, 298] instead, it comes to 287.0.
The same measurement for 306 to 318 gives 307.0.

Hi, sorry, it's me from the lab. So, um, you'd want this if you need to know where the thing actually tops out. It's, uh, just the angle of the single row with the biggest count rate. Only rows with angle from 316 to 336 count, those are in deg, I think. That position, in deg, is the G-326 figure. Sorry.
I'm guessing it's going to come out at 319.5 deg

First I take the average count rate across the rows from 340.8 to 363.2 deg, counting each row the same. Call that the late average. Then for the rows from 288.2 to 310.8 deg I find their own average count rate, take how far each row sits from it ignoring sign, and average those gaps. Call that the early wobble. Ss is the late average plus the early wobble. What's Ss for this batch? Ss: 14.6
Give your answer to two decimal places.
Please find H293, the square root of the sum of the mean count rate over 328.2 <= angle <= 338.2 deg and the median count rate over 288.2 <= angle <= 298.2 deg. 5.32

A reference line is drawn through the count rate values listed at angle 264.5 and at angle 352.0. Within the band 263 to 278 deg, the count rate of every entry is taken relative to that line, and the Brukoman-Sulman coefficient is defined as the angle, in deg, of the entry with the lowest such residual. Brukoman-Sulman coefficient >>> 272.0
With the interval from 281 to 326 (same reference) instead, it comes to 309.5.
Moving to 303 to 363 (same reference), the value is 337.0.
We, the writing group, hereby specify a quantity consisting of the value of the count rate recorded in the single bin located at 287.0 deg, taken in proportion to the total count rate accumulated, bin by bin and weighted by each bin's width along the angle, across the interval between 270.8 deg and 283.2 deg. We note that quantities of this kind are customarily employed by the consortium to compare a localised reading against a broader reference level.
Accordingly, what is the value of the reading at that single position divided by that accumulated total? 0.085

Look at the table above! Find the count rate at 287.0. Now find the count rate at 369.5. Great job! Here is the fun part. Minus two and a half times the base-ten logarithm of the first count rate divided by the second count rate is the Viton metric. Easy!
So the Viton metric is -0.20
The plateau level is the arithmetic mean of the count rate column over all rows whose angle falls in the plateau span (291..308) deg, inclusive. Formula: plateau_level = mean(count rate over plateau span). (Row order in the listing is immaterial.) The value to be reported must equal 15.0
